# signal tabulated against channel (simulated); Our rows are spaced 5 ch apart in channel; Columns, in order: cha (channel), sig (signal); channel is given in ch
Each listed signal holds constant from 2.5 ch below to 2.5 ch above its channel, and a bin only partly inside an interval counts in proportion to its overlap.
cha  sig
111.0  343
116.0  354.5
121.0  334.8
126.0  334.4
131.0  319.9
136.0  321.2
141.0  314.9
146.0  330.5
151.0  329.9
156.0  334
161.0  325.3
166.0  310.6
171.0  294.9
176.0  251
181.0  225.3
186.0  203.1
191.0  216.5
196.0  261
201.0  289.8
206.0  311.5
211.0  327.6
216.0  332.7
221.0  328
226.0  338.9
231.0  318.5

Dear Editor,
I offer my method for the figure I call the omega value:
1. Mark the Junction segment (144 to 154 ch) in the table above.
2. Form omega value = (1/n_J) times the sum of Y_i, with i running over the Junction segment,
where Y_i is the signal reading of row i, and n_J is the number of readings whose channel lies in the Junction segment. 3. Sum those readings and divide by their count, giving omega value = 330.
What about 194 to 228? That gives 313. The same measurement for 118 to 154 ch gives 327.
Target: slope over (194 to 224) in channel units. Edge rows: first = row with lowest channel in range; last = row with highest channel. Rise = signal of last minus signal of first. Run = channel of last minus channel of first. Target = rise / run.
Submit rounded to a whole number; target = 3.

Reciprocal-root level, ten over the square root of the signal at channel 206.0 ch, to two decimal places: 0.57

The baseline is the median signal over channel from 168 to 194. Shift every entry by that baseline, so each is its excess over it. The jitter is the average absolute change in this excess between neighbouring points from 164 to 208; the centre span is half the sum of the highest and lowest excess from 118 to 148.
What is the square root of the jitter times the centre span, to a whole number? 52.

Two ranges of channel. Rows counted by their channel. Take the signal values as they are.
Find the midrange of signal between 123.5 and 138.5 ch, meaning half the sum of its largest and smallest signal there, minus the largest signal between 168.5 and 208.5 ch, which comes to 16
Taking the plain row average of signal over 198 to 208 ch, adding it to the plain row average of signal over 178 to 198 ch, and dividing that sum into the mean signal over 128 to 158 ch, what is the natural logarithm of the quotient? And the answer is -0.48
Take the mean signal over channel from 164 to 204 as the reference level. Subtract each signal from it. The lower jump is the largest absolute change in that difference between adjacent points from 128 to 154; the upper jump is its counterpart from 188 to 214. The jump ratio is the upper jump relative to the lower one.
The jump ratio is 2.9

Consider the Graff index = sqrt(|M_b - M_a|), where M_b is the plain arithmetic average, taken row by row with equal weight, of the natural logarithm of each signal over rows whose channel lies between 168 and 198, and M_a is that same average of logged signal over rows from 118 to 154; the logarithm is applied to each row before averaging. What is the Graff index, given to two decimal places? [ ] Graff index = 0.55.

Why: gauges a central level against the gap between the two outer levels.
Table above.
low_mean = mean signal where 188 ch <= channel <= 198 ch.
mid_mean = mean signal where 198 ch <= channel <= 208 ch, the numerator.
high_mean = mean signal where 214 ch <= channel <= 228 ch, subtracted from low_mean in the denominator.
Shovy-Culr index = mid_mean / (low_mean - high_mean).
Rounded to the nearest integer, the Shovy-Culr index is -3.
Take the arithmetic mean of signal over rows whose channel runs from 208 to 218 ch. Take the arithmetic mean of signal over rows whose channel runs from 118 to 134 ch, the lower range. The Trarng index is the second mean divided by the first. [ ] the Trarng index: 1.00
